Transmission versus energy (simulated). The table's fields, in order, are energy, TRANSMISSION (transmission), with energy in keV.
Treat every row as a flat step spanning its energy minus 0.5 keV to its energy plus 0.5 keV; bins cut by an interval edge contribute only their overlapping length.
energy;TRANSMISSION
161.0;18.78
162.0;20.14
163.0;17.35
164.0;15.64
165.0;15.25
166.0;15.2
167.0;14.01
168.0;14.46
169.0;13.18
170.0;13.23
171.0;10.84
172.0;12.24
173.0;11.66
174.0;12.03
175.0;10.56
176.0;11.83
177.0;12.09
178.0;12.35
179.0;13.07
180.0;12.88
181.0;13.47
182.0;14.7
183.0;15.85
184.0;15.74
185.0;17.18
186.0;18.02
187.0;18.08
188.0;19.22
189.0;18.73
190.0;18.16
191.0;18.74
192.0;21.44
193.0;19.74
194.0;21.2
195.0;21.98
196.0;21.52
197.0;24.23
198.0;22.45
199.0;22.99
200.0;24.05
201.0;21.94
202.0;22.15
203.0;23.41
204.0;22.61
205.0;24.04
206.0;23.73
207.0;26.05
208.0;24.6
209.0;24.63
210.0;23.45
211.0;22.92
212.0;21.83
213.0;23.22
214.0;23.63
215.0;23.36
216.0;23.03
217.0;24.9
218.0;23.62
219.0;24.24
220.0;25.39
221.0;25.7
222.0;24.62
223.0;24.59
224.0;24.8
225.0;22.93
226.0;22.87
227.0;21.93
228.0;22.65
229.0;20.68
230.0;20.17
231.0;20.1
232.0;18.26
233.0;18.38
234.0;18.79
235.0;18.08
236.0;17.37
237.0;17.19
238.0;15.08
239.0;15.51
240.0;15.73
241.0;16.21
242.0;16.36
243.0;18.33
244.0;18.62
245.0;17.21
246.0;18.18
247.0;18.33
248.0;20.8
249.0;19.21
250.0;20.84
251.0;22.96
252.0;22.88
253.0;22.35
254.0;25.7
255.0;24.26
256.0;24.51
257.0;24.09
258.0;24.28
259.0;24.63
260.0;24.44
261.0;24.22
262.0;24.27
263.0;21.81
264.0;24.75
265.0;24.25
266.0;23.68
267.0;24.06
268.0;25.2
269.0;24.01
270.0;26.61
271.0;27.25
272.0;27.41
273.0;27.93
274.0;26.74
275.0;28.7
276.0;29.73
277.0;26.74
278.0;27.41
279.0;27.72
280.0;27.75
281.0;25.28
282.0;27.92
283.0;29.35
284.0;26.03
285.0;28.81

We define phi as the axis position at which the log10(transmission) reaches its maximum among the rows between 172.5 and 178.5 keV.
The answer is 178.0 keV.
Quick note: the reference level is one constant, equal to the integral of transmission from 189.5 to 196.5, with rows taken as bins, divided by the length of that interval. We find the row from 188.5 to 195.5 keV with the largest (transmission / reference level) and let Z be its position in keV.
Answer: 195.0 keV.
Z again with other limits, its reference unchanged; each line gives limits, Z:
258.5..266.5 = 264.0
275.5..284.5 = 276.0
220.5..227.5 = 221.0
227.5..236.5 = 228.0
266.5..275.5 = 275.0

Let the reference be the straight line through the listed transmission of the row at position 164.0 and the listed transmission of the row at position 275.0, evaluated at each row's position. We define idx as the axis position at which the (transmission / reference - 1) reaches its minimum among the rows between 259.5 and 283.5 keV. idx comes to 263.0 keV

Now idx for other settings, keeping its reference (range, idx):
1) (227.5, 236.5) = 236.0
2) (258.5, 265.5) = 263.0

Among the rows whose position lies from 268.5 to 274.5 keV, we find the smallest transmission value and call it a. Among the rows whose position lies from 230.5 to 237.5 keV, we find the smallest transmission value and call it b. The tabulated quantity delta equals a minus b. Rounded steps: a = 24.01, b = 17.19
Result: 7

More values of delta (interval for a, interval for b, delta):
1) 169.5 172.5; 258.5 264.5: -11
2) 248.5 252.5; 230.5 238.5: 4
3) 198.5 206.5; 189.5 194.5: 4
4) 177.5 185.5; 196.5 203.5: -10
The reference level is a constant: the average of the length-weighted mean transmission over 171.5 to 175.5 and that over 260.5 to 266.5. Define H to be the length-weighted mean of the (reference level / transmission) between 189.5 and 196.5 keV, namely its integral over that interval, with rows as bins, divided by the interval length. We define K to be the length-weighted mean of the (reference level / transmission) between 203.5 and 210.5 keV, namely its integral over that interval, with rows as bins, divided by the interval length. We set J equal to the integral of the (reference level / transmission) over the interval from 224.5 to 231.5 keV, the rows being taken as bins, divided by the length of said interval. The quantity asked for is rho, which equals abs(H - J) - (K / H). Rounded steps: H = 0.87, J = 0.82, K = 0.74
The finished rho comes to -0.8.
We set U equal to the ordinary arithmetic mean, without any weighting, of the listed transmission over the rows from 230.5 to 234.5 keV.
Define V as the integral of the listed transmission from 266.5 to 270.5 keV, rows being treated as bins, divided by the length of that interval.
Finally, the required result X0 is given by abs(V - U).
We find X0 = 6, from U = 18.9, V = 25.0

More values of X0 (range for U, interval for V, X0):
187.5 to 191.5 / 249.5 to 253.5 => 4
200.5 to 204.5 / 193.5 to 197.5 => 0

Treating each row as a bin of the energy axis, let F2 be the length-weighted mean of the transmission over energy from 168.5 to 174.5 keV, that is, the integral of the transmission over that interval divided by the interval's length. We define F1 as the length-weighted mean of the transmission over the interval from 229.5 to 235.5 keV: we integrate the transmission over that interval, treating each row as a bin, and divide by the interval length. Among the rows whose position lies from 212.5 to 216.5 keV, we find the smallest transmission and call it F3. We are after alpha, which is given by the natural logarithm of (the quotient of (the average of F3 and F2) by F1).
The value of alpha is -0.07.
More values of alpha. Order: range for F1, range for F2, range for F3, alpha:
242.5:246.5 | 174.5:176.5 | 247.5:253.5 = -0.17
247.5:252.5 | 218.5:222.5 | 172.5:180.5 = -0.18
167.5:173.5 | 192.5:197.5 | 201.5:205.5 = 0.55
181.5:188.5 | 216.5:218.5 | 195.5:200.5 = 0.30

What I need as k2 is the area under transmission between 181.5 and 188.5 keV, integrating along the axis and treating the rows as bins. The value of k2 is 119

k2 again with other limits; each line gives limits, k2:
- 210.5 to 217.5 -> 163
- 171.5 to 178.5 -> 83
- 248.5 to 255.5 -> 158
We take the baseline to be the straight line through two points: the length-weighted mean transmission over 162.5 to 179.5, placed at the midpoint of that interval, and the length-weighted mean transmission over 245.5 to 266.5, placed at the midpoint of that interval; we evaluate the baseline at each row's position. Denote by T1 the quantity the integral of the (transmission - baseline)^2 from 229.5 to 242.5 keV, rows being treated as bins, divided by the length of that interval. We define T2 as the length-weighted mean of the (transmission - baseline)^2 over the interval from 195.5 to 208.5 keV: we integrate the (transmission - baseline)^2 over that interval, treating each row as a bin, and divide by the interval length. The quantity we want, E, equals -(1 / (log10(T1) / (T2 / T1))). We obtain -2.9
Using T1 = 14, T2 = 44.8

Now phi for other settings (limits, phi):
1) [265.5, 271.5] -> 271.0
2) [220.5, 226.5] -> 221.0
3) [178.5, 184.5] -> 183.0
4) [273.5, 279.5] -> 276.0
